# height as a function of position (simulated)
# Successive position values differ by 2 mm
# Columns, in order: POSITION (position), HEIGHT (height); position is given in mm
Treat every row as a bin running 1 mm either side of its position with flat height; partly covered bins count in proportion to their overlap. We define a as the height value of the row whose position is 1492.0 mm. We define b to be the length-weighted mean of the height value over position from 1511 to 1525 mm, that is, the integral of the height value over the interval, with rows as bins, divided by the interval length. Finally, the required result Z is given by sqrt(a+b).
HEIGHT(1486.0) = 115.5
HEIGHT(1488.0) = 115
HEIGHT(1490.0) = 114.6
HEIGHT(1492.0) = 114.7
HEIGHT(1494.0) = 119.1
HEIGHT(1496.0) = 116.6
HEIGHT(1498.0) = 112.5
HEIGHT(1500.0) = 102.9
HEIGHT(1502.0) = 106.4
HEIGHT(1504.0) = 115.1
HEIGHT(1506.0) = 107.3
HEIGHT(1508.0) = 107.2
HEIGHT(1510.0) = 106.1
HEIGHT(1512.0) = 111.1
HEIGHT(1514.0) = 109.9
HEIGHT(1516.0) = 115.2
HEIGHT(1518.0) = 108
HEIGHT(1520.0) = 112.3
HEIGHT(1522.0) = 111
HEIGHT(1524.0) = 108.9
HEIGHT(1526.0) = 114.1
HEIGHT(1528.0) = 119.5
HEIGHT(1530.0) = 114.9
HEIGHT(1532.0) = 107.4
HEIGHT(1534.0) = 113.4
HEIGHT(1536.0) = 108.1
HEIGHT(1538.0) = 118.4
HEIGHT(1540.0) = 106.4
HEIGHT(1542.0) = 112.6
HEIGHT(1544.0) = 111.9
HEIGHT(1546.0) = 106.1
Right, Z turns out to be 15.0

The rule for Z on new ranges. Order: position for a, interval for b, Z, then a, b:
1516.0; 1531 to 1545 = 15.0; 115.2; 111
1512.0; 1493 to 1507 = 14.9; 111.1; 111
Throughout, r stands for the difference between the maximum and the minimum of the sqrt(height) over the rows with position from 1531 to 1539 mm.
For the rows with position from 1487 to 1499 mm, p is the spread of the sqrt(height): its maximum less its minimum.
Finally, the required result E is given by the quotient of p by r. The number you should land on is 0.6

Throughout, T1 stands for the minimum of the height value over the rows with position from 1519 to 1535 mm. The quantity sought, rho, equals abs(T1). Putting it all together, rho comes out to 107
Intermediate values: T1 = 107.4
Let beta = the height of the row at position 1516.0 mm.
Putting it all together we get 115.2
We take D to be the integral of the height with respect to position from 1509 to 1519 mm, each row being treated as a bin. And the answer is 1101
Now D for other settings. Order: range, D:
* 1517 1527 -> 1109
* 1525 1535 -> 1139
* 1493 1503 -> 1115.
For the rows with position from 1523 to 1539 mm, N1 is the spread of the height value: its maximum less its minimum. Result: 12.1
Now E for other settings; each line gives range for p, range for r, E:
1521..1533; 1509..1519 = 1.3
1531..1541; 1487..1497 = 2.7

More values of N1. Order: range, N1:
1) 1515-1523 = 7.2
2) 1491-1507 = 16.2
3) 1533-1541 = 12.0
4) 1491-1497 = 4.4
